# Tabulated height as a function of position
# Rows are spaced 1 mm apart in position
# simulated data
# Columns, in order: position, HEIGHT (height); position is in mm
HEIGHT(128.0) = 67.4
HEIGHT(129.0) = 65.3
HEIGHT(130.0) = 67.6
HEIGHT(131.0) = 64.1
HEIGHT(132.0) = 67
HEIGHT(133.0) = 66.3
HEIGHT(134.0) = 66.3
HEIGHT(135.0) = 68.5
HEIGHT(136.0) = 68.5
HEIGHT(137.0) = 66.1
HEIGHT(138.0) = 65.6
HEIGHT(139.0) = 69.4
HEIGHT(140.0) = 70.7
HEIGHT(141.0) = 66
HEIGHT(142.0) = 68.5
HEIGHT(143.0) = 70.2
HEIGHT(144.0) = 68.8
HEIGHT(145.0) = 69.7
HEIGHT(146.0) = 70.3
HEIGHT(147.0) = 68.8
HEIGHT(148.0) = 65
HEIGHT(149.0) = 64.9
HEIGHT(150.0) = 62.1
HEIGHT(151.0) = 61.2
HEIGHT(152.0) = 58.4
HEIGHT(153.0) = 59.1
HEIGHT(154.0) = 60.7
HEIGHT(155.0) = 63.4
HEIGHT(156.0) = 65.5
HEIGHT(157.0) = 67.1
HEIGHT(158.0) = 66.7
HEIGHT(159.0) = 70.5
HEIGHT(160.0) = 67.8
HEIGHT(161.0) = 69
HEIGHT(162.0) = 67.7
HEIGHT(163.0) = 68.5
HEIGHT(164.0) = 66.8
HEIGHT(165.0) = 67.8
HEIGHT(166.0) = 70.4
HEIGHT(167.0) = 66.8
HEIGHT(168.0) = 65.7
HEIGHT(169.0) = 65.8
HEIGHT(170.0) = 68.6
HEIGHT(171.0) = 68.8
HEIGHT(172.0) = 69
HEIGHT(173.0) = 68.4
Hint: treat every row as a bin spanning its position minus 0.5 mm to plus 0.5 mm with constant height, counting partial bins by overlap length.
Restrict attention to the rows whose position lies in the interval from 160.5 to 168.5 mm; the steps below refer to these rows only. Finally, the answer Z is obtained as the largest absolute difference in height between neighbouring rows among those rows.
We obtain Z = 3.6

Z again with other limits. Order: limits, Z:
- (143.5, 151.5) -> 3.8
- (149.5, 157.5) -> 2.8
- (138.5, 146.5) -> 4.7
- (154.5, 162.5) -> 3.8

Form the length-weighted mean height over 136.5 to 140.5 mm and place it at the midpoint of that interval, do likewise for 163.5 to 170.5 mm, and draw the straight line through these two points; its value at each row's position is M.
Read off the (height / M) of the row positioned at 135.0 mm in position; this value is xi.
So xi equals 1.01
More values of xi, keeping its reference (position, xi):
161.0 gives 1.02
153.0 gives 0.87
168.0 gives 0.97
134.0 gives 0.97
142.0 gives 1.01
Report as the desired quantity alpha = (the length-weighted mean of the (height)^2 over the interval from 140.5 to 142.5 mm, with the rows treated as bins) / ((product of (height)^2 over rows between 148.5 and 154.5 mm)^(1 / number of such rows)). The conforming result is 1.2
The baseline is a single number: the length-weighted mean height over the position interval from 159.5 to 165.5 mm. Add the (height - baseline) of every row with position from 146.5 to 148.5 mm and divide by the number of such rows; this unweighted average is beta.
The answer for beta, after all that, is -1.0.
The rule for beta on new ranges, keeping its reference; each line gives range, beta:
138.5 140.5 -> 2.1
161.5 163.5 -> 0.2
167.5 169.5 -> -2.2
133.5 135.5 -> -0.5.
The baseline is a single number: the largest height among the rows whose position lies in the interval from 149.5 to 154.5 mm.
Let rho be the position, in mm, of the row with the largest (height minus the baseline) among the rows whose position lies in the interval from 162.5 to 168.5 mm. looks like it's 166.0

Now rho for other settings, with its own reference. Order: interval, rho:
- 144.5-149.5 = 146.0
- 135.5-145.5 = 140.0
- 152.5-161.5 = 159.0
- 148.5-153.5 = 149.0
